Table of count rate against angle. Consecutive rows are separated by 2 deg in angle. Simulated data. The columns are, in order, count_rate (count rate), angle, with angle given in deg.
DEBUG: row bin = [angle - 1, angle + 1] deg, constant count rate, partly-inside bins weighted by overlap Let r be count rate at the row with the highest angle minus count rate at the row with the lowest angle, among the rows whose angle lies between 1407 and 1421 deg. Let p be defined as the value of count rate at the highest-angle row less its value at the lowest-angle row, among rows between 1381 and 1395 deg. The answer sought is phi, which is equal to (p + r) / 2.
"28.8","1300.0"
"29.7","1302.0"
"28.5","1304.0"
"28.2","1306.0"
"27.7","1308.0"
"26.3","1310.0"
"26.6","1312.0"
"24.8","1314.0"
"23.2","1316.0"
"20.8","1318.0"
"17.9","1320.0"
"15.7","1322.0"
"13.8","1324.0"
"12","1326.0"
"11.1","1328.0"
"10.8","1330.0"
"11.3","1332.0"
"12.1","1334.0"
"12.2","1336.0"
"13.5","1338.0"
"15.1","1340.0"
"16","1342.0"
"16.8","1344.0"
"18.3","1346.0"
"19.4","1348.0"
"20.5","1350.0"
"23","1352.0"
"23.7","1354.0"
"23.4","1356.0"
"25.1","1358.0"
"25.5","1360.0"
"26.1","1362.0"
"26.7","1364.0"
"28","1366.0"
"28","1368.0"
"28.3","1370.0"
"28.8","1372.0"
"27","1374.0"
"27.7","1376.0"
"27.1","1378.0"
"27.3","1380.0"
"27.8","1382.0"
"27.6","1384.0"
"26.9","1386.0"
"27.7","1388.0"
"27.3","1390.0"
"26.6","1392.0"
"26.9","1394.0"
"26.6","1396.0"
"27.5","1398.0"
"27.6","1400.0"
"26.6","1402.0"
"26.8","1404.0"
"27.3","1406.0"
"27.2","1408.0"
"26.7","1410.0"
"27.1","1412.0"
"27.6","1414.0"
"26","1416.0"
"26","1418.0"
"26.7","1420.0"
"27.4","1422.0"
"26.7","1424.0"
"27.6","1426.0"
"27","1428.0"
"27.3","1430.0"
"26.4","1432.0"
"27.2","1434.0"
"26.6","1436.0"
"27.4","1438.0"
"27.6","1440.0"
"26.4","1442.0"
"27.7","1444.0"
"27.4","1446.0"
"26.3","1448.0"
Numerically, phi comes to -0.7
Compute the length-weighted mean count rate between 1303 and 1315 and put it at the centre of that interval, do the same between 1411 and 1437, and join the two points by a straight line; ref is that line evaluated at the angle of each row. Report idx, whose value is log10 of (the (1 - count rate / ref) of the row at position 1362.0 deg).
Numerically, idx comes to -1.50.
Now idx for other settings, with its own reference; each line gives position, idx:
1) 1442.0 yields -1.75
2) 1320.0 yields -0.47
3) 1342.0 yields -0.39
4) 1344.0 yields -0.42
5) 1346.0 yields -0.49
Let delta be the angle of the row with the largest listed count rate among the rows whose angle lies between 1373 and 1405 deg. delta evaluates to 1382.0 deg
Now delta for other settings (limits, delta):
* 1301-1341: 1302.0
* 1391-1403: 1400.0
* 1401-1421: 1414.0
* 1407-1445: 1444.0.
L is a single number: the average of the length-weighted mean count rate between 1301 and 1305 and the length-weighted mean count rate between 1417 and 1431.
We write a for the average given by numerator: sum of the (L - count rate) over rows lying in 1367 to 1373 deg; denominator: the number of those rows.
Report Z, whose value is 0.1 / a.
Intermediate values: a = -0.3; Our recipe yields -0.30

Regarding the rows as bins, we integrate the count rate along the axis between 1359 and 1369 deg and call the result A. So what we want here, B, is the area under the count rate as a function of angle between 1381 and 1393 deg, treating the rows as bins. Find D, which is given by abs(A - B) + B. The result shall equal 387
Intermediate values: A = 269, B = 328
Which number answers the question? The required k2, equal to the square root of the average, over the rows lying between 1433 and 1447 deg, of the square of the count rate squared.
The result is 740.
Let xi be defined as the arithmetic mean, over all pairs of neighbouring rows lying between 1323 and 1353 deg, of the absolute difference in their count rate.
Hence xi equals 1.09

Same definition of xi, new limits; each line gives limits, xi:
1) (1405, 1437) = 0.62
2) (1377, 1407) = 0.49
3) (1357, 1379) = 0.68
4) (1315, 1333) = 1.61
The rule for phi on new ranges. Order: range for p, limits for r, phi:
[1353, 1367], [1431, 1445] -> 2.8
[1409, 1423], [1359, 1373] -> 2.0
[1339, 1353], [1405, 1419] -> 3.3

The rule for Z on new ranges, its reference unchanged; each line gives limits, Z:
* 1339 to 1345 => 0.01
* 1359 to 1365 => 0.05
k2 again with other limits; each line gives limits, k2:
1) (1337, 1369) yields 535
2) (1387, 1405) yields 733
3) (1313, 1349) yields 303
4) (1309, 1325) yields 504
